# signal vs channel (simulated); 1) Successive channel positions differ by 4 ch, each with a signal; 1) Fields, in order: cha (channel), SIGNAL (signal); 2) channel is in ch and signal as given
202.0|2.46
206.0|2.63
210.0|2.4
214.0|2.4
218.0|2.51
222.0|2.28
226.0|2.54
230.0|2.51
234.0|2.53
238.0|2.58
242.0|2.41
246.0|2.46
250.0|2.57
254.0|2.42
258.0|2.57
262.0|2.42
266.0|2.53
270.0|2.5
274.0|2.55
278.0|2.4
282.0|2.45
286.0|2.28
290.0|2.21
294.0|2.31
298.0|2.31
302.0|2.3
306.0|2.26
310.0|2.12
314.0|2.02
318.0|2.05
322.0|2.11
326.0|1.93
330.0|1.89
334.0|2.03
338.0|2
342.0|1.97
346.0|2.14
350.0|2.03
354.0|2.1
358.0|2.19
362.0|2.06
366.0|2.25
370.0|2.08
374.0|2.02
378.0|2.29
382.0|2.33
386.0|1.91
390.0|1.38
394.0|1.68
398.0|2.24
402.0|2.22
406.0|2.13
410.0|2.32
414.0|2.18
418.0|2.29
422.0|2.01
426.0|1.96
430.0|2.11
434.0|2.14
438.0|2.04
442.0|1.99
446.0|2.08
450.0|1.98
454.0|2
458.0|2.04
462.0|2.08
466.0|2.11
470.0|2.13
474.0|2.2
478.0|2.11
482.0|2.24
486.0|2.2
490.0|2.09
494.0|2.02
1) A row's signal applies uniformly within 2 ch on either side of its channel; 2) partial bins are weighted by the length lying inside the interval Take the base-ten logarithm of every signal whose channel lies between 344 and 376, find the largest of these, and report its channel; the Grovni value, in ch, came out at 366.0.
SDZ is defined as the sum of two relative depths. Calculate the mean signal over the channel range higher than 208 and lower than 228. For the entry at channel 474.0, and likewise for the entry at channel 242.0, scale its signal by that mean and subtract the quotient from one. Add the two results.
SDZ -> 0.10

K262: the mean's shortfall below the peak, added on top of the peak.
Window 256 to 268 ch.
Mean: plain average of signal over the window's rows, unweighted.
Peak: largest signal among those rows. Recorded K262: 2.63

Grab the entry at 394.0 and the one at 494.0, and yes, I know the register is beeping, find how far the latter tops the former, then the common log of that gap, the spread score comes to -0.47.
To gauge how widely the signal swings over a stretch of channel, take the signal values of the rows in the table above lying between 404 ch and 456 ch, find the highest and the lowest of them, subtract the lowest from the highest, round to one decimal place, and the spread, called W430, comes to 0.4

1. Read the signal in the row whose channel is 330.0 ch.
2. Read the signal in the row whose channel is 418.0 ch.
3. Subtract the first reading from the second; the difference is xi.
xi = 0.4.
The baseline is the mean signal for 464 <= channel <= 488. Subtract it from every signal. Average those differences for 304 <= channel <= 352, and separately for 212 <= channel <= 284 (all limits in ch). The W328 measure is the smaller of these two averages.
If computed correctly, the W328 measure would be -0.12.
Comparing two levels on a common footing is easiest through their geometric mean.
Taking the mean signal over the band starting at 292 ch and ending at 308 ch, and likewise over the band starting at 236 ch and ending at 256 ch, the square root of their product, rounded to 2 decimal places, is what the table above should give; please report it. 2.39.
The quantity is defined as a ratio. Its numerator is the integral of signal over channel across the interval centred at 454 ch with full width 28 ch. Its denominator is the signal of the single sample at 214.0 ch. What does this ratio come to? 23.8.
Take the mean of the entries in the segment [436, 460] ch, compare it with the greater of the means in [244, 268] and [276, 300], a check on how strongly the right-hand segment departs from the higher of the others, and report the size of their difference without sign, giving 0.47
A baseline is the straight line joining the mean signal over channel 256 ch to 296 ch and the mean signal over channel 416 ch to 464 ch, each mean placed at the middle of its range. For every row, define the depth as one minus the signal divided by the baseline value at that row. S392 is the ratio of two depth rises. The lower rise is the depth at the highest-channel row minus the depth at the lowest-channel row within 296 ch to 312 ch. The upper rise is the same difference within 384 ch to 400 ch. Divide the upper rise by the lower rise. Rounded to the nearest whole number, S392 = -2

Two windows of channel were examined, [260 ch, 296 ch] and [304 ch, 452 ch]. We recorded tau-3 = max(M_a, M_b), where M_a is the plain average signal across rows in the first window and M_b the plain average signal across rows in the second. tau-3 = 2.41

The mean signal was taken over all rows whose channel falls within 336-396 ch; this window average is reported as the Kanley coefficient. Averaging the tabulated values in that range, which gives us 2.03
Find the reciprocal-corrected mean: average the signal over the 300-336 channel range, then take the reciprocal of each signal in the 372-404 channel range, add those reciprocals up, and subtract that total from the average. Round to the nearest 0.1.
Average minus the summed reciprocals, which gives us -2.0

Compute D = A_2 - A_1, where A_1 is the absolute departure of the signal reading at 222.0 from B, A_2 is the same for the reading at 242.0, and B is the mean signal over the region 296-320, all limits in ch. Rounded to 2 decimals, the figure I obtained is 0.13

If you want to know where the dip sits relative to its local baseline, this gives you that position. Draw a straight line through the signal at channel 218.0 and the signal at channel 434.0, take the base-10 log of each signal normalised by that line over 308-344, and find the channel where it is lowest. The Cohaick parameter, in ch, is 330.0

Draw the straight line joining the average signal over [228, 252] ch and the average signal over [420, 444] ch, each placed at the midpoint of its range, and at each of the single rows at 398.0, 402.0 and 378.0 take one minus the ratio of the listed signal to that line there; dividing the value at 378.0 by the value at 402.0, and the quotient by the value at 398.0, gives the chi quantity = -20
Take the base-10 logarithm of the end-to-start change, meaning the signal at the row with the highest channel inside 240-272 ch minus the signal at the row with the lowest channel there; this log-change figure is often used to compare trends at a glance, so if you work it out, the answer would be -1.05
